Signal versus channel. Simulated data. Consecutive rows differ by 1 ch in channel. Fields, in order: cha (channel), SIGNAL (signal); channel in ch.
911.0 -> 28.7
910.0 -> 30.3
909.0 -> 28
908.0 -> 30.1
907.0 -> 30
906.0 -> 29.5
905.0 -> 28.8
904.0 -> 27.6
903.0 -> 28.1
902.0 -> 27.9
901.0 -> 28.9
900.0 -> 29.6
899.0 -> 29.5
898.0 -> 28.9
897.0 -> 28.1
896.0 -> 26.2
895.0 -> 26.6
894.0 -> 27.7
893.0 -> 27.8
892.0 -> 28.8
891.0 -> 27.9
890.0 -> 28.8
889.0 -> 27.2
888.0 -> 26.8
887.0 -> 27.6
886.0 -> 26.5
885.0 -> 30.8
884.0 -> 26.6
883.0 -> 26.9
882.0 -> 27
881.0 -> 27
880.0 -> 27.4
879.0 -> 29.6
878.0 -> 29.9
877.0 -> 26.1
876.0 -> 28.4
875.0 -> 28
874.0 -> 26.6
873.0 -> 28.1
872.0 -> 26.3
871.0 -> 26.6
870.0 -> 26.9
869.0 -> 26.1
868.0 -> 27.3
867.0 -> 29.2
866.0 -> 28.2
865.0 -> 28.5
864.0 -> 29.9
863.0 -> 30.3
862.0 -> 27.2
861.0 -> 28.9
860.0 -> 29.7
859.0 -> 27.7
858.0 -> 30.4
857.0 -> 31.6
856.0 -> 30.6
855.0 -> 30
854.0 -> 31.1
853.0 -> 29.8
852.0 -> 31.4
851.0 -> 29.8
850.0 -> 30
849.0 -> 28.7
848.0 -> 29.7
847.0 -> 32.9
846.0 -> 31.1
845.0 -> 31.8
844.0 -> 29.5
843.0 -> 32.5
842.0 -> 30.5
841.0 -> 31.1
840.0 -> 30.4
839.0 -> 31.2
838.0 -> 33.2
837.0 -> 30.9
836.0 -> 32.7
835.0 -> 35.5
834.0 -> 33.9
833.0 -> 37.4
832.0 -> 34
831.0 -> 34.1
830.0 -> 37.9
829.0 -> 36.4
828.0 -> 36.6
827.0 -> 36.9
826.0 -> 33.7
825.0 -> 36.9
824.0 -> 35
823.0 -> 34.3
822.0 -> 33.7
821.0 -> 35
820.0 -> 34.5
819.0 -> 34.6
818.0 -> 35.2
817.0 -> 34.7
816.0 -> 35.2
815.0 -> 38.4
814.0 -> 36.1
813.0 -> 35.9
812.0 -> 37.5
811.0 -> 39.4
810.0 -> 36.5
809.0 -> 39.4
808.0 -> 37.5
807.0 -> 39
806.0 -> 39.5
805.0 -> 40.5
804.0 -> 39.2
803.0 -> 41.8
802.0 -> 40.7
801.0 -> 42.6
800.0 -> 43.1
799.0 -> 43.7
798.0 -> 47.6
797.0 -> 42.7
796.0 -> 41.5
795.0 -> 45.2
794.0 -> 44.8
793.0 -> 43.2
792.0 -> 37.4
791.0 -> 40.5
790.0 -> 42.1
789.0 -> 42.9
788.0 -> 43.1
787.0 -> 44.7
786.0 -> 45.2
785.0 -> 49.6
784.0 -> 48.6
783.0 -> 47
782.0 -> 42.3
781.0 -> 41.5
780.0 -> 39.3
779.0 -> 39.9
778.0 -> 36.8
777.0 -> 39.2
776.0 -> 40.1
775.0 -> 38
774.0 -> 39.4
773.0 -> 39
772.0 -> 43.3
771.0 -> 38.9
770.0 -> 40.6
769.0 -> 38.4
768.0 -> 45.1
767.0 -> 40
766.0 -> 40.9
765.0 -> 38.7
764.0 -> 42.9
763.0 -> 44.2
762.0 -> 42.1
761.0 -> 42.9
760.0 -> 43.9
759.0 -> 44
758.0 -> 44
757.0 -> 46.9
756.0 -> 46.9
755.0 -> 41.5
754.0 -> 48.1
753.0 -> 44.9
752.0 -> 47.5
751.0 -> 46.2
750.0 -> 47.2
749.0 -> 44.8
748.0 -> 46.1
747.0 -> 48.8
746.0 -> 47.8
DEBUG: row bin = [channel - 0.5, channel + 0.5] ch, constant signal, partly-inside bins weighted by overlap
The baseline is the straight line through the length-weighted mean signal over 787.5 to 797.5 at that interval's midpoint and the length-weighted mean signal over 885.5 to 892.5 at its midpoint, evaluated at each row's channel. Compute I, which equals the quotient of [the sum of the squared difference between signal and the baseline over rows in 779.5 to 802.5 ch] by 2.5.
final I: 84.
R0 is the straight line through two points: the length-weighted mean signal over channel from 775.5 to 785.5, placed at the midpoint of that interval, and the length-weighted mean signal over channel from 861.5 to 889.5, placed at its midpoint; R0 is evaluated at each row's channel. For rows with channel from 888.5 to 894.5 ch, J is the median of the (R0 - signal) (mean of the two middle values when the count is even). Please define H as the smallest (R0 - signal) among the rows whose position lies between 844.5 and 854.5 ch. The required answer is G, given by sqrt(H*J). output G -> 1.4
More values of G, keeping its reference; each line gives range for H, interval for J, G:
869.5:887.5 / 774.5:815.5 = 2.5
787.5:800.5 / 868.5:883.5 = 0.9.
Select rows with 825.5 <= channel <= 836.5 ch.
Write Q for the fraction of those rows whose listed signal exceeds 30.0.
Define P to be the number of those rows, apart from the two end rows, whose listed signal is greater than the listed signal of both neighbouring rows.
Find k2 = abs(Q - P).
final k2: 3.00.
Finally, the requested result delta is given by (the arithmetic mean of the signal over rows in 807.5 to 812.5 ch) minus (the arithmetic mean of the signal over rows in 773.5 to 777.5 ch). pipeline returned -1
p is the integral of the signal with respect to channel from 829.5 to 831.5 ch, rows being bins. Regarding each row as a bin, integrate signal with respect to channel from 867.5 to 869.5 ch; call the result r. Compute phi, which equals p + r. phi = 125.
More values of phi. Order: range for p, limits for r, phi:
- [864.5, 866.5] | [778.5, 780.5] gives 136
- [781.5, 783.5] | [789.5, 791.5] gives 172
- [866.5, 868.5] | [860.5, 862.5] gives 113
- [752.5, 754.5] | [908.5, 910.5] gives 151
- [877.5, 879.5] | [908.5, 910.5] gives 118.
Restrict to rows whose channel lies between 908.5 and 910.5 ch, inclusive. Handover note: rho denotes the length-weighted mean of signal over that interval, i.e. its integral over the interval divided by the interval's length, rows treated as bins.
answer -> 29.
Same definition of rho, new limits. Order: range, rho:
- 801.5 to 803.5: 41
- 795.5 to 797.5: 42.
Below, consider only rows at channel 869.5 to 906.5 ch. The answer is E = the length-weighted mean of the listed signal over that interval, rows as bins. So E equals 28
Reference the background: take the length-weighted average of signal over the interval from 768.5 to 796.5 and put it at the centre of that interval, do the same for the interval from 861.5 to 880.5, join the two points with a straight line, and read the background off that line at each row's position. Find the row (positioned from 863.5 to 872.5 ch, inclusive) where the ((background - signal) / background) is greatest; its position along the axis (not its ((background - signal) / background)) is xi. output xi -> 869.0 ch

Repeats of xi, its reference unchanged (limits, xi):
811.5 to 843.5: 840.0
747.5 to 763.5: 755.0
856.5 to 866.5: 862.0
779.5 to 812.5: 792.0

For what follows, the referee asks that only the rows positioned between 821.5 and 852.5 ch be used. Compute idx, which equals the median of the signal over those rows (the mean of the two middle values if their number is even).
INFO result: 32.9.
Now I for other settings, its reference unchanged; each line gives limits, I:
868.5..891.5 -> 50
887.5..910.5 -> 80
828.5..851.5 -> 97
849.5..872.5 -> 87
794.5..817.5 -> 53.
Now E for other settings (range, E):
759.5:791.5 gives 42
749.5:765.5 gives 44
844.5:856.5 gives 31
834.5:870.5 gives 30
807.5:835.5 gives 36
